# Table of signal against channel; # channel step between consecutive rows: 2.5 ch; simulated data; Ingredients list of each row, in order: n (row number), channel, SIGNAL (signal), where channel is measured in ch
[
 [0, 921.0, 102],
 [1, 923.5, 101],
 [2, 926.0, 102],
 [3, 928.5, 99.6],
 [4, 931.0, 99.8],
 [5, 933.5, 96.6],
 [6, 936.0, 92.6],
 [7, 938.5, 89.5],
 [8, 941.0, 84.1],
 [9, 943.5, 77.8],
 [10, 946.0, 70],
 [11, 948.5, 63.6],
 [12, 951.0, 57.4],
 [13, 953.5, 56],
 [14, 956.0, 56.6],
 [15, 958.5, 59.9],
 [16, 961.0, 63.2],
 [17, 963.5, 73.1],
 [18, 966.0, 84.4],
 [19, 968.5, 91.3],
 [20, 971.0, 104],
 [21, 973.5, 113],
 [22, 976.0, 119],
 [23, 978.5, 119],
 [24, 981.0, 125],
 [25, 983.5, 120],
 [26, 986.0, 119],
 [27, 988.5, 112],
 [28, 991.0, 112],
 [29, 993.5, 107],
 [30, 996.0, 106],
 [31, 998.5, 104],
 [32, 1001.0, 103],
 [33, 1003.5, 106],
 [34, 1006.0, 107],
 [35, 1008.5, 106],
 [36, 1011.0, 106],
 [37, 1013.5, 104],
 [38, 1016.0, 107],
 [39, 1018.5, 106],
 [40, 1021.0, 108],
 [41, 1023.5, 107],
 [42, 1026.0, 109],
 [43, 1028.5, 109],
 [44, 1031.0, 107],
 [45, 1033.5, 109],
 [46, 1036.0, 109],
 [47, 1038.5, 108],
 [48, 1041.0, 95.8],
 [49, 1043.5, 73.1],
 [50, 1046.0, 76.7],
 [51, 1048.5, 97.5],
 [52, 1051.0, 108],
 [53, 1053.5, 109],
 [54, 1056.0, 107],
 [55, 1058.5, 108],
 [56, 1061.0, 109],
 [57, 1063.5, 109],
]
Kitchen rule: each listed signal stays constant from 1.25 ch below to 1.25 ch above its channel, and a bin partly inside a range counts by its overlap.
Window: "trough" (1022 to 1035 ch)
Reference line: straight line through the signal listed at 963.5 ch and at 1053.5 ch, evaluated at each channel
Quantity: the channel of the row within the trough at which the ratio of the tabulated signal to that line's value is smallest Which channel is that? 1031.0 ch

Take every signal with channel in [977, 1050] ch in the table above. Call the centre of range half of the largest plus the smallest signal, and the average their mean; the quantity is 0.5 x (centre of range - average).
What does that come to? -4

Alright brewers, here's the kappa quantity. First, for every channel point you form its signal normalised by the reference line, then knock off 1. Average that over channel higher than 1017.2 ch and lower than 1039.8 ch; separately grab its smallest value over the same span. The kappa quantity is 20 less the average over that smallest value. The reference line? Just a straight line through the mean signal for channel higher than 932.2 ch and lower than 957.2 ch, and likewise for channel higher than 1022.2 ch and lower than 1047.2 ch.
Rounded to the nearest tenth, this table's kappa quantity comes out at 18.5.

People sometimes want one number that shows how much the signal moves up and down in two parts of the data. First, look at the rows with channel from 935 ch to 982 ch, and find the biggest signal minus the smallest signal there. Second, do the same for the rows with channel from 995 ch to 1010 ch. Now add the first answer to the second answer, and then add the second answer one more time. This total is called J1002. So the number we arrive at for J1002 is 77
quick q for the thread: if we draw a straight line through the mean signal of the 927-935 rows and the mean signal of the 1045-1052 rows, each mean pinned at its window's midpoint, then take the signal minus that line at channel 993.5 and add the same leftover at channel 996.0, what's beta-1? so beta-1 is 21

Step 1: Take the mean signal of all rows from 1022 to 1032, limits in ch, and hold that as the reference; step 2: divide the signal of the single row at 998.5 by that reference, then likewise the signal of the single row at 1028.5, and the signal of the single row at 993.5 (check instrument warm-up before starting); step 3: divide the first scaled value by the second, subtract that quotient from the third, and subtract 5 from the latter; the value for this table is -4.96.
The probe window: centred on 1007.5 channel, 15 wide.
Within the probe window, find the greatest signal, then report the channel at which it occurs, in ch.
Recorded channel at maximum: 1006.0 ch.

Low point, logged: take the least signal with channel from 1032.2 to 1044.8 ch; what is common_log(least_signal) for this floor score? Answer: 1.86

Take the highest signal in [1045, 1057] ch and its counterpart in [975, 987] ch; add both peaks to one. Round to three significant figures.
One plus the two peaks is 235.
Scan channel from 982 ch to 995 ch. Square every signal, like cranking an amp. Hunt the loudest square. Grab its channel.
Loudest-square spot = 983.5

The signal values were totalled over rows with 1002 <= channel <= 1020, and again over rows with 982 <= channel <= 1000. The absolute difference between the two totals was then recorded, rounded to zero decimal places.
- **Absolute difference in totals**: 38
